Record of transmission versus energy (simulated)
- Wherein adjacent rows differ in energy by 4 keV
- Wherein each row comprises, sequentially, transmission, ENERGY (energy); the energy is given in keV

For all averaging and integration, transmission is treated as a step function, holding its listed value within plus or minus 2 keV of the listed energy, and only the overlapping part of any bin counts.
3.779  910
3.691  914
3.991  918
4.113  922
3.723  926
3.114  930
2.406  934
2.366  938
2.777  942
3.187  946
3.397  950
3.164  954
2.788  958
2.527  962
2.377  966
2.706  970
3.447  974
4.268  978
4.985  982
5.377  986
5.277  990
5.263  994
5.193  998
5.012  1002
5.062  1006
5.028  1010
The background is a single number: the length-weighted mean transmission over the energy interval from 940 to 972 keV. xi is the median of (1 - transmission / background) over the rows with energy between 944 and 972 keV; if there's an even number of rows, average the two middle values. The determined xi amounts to 0.0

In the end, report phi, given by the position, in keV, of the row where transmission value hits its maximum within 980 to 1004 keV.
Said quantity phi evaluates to 986 keV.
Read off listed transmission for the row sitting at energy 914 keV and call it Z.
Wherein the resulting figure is 3.691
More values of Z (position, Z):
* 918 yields 3.991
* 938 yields 2.366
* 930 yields 3.114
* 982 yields 4.985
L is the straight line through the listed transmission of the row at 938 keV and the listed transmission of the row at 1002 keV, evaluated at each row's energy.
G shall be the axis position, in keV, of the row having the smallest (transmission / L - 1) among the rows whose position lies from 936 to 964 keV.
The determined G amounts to 962 keV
